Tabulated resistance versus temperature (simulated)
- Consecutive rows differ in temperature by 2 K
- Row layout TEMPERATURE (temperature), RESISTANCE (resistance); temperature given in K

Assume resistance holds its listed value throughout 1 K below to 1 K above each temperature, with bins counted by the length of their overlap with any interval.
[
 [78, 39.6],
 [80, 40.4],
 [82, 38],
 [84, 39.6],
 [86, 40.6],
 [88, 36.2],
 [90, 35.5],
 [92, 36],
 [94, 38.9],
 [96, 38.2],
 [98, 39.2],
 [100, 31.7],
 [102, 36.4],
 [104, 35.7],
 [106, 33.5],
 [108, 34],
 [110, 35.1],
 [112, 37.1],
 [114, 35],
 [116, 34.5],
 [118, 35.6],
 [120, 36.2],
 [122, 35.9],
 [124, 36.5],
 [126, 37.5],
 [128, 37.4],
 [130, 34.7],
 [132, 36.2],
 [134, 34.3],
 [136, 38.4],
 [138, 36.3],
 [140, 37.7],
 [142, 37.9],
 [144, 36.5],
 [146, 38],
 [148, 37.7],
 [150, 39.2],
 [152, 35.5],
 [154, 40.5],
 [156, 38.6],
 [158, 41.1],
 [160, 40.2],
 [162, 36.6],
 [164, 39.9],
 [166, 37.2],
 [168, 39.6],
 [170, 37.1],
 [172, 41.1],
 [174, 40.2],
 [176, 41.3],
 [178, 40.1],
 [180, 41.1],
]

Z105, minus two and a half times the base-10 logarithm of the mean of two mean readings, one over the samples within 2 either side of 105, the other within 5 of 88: -3.89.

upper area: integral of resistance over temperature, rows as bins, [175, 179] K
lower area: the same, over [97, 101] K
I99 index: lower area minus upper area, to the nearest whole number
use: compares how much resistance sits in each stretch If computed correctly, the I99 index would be -21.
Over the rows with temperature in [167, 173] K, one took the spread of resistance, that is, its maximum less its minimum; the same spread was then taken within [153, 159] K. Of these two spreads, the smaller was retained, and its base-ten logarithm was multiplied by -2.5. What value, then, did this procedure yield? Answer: -0.99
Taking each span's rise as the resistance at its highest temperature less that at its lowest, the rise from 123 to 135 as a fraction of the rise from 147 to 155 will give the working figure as -0.8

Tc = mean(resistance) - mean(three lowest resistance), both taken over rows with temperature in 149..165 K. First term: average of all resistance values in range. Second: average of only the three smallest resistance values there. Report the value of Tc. 2.05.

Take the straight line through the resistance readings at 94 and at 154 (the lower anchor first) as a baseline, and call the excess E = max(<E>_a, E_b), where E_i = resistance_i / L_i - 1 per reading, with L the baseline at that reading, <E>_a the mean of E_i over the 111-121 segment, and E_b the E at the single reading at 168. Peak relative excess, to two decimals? -0.03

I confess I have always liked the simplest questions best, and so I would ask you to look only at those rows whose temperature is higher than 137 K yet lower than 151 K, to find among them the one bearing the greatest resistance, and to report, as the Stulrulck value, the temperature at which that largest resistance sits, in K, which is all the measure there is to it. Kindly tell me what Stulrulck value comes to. 150 K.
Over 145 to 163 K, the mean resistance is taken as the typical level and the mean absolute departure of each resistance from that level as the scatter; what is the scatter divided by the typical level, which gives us 0.038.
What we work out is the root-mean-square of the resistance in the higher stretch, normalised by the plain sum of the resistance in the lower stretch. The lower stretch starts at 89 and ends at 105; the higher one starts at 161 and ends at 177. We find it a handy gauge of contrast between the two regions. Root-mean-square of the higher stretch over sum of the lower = 0.134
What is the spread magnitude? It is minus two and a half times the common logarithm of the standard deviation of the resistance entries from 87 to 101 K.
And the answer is -1.0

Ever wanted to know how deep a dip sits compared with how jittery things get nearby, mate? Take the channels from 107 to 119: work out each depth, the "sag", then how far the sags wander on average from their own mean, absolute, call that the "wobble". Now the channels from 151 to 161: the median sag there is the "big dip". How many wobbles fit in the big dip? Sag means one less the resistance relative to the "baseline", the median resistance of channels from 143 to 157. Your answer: -2.9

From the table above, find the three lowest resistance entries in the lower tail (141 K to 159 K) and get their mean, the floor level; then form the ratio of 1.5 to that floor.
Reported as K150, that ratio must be 0.0410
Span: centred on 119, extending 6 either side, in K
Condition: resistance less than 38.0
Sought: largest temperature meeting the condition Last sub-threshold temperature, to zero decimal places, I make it 124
